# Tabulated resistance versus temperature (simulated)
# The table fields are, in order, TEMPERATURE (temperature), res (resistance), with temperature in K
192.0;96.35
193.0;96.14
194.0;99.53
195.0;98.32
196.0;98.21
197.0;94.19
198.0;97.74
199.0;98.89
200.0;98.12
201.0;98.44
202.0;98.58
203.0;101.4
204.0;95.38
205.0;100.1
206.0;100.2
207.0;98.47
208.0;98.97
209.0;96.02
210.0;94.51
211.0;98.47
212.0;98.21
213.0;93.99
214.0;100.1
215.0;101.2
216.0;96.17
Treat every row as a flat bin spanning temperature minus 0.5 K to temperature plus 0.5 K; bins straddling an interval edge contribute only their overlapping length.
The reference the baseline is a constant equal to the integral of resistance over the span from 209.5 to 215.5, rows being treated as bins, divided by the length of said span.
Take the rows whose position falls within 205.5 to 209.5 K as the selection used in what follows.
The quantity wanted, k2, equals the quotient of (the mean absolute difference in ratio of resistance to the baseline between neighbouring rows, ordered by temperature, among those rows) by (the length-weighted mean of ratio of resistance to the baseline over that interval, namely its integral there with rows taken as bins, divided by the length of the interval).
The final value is 0.0175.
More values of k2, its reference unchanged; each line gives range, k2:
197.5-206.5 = 0.0203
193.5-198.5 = 0.0228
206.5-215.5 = 0.0263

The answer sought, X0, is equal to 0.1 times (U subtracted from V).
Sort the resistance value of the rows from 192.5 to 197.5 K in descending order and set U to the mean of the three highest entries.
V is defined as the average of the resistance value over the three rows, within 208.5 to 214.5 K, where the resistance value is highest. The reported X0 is 0.02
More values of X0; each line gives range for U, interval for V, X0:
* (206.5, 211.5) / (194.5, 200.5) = -0.02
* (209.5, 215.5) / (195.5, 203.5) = -0.03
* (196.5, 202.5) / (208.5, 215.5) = 0.13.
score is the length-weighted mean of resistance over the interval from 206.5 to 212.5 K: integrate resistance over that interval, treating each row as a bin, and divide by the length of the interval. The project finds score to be 97.4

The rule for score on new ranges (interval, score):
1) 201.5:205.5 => 98.9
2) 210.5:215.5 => 98.4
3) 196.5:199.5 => 96.9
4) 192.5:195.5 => 98.0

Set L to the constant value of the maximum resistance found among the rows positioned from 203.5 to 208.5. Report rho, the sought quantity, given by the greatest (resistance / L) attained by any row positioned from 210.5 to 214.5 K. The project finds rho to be 1.00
